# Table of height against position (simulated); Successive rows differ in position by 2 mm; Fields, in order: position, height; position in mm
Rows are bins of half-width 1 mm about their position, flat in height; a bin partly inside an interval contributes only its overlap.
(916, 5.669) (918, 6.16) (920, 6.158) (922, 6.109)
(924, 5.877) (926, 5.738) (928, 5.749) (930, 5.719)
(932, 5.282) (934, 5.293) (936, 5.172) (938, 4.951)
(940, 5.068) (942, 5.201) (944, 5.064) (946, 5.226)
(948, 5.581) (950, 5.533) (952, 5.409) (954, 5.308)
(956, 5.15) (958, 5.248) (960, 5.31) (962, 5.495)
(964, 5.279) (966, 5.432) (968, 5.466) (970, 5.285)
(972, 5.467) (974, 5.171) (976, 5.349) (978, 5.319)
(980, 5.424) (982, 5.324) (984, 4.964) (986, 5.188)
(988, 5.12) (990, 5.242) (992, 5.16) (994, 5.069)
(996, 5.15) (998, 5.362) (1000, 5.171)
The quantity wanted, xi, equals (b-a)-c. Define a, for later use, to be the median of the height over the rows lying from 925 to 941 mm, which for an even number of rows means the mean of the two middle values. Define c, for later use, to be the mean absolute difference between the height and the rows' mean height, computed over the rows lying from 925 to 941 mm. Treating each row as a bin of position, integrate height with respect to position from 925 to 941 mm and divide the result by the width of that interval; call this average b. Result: -0.19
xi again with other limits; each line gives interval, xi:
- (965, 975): -0.18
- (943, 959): -0.11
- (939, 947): -0.07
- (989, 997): -0.05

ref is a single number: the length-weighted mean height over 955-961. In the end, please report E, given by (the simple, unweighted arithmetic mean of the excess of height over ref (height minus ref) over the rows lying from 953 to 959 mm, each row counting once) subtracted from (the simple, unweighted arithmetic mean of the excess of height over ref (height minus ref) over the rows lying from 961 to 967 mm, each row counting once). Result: 0.17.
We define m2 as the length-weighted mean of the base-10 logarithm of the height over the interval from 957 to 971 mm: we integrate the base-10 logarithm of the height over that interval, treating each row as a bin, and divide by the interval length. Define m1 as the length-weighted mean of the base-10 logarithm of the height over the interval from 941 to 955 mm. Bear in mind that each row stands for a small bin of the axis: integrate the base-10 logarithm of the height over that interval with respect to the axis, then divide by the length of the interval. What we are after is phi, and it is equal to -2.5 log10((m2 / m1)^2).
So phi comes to -0.007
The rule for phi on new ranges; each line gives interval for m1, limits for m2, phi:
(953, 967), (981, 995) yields 0.041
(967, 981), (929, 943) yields 0.029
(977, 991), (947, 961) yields -0.034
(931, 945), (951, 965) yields -0.042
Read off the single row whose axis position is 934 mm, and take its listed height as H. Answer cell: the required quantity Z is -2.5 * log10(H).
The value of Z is -1.81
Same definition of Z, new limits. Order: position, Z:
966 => -1.84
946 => -1.80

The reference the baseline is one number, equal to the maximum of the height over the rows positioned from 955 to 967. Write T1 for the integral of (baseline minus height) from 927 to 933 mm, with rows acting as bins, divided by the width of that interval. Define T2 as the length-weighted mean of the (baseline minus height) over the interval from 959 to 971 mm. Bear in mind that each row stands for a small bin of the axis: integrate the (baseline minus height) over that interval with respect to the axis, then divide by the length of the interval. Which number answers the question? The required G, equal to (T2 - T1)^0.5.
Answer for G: 0.45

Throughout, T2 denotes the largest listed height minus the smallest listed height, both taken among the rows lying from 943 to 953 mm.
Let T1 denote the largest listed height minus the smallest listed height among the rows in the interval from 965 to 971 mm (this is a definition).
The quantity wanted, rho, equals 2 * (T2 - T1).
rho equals 0.7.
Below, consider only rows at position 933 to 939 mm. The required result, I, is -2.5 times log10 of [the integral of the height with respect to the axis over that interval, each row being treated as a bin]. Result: -3.72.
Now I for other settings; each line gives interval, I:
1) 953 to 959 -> -3.74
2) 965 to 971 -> -3.78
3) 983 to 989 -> -3.71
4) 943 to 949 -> -3.75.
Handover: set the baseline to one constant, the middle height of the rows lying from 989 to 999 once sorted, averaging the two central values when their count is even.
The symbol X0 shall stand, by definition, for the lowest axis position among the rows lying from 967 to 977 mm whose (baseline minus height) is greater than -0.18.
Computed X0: 970 mm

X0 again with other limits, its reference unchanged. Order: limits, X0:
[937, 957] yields 938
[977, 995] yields 978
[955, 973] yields 956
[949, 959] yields 954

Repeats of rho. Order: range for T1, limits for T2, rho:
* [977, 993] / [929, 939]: 0.6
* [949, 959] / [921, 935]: 0.9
